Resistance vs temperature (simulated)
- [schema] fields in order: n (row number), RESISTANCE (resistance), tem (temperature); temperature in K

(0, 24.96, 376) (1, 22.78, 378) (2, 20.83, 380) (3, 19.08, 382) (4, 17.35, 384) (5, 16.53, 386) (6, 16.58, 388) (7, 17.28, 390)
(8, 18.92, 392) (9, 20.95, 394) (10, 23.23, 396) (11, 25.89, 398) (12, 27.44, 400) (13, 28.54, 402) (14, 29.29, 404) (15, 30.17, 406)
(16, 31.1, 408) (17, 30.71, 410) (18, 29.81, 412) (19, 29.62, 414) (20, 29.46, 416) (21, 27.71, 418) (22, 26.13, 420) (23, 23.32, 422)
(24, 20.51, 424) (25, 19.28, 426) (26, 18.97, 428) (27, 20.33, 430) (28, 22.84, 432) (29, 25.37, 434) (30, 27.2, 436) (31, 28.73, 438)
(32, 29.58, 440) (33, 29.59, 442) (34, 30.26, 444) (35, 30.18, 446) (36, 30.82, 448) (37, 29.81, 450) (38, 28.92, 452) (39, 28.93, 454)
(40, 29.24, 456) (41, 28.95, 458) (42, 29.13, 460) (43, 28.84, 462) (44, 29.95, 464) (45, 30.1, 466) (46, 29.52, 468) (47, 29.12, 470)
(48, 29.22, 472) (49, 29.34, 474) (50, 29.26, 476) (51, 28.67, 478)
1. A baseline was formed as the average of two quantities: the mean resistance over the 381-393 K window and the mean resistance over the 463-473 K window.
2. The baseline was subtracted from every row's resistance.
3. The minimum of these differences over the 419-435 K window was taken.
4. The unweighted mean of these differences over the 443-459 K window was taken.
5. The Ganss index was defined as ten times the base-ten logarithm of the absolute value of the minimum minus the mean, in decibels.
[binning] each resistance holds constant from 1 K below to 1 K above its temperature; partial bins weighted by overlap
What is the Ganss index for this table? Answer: 10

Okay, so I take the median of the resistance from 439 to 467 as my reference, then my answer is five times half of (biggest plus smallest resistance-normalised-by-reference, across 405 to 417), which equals 5.1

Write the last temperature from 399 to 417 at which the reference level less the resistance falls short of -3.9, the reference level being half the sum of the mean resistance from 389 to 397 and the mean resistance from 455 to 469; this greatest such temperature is 416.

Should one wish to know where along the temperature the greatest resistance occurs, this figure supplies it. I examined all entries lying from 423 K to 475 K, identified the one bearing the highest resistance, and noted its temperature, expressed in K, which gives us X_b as 448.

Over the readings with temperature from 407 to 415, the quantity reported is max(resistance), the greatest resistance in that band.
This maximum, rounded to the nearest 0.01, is 31.10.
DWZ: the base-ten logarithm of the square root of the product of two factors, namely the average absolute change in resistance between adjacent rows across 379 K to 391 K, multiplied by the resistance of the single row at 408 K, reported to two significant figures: 0.75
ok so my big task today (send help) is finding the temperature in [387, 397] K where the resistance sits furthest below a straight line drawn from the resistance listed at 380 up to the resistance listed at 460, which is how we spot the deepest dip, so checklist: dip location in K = 388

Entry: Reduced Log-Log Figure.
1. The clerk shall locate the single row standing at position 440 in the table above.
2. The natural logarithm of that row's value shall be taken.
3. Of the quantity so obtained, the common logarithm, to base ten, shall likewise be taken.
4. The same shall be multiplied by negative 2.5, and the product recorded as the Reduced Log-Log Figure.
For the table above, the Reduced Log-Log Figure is -1.32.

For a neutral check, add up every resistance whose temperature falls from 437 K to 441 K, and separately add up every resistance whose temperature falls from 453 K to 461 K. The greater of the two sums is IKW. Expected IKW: 116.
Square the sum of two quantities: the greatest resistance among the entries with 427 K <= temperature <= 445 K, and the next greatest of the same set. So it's 3582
